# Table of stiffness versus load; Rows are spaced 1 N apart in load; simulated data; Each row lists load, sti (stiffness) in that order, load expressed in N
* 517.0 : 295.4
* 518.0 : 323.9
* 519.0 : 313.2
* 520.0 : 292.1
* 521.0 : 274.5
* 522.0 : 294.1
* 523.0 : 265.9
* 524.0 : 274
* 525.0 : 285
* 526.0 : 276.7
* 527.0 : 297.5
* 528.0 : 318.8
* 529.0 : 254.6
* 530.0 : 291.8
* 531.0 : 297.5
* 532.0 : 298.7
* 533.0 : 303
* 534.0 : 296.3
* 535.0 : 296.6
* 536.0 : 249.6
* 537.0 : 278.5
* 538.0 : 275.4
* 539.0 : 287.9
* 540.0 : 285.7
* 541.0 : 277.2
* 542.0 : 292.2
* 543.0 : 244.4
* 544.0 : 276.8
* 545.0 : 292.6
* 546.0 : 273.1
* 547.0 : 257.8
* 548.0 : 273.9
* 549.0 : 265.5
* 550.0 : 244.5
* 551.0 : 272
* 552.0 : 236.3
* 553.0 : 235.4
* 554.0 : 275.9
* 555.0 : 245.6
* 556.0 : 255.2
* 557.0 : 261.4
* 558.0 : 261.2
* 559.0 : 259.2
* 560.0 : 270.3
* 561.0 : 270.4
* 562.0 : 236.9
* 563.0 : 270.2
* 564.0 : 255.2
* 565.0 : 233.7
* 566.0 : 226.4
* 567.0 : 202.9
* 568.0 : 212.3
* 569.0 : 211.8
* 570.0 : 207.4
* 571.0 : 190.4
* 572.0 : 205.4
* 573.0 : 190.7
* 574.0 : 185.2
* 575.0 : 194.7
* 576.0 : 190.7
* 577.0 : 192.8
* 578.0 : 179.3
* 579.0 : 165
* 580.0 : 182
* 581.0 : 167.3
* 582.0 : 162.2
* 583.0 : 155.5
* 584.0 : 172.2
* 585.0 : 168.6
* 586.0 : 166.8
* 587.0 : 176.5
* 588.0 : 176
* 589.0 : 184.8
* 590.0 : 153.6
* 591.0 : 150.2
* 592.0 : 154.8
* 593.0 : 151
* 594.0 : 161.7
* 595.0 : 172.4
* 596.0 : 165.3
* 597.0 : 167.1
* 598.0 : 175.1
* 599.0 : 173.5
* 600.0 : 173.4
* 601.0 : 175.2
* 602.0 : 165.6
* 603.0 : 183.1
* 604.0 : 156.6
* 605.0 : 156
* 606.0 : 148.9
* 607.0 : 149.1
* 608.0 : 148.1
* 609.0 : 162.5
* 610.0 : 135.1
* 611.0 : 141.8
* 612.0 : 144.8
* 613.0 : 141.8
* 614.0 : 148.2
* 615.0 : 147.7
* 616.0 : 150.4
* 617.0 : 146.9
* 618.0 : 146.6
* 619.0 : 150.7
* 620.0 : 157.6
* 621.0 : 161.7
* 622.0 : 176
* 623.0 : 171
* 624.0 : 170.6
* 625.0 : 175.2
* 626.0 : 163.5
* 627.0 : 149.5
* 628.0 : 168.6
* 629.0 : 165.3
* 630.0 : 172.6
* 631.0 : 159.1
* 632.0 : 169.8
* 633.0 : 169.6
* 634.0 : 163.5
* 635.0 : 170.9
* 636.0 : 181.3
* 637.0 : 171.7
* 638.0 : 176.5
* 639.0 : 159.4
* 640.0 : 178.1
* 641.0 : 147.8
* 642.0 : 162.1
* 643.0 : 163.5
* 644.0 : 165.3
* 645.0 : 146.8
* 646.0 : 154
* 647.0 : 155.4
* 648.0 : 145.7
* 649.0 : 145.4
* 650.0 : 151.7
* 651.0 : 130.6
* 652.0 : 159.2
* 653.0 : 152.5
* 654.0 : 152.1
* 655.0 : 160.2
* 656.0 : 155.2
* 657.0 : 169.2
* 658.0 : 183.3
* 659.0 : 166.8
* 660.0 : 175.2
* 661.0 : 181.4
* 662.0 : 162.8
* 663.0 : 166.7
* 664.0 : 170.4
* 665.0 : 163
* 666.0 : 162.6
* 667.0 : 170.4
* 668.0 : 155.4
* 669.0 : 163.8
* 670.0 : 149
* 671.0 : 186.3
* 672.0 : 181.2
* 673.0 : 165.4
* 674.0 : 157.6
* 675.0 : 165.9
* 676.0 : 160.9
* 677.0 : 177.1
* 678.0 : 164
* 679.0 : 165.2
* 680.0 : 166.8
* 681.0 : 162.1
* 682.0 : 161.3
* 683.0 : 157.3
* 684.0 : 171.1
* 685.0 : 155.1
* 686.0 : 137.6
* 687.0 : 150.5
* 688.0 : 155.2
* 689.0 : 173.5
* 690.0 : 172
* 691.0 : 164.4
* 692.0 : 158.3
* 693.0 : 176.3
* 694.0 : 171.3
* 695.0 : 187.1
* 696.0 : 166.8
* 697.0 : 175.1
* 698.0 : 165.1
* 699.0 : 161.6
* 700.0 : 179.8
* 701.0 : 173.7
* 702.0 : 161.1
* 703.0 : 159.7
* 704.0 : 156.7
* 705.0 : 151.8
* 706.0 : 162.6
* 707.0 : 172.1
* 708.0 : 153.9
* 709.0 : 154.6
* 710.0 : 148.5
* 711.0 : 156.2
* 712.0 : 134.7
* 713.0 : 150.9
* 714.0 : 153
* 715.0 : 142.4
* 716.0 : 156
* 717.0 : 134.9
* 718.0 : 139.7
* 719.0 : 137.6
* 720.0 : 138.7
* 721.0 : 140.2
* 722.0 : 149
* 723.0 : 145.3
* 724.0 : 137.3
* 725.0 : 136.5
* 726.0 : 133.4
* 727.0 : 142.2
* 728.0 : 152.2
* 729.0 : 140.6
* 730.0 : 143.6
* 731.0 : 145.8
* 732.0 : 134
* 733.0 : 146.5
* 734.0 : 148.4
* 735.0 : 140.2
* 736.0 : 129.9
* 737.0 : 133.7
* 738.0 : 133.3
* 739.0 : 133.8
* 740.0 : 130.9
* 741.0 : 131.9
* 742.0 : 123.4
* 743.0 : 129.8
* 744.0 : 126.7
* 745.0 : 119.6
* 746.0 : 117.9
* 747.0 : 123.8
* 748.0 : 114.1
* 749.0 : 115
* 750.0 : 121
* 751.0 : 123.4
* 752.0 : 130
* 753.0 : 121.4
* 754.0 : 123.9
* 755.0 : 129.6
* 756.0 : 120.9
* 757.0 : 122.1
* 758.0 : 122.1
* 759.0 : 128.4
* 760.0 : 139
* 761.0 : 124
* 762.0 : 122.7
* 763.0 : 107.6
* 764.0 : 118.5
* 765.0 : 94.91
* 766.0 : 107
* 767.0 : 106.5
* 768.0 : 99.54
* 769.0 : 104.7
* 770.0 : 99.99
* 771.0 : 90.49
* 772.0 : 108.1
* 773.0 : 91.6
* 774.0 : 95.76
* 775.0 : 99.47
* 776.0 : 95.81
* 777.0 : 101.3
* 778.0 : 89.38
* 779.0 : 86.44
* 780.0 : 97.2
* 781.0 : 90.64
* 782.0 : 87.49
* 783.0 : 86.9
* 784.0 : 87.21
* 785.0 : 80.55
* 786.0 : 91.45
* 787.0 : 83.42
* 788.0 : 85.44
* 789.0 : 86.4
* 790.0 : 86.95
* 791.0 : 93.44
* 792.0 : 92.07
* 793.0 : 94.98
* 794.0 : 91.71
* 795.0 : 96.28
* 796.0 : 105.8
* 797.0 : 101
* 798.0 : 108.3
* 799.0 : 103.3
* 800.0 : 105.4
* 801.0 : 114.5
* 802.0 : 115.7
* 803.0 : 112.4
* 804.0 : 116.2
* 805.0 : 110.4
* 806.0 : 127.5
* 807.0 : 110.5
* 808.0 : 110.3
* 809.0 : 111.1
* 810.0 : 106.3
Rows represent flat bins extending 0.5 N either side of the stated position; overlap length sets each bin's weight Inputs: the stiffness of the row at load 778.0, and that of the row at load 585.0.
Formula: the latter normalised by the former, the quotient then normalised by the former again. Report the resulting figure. 0.021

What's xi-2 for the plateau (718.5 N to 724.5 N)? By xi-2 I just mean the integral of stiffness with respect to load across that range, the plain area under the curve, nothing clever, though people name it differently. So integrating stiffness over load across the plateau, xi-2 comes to 848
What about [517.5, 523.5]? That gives 1764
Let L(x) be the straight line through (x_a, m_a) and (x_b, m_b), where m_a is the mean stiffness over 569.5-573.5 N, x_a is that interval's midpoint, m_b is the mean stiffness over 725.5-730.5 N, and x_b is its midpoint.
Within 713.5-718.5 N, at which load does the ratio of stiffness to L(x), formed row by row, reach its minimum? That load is 717.0 N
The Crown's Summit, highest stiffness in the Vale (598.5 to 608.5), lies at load 603.0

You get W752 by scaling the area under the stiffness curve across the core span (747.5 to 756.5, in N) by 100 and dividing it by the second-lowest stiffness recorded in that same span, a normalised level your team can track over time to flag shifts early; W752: 956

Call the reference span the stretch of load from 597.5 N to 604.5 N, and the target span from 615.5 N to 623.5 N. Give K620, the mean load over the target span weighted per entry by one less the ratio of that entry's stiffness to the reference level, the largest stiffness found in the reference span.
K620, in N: 618.7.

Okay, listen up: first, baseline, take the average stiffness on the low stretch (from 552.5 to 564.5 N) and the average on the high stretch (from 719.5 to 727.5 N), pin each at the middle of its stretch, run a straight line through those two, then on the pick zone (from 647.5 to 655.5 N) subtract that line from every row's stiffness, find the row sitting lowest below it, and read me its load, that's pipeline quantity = 651.0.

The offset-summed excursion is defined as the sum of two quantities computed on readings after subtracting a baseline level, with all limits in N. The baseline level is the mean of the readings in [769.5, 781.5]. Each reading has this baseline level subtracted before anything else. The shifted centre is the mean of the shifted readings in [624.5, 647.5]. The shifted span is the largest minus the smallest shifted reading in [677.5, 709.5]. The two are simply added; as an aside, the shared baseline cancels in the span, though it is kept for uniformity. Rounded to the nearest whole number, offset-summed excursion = 119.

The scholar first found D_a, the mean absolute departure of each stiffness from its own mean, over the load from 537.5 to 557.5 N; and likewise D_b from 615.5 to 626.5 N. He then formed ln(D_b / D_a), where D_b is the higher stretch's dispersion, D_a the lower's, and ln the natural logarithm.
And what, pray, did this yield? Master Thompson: -0.47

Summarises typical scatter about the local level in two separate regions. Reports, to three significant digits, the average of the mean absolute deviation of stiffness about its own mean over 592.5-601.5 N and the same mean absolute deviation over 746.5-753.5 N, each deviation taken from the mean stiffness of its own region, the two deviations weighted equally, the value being 5.07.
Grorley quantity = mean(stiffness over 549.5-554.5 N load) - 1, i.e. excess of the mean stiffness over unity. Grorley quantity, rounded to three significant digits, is 252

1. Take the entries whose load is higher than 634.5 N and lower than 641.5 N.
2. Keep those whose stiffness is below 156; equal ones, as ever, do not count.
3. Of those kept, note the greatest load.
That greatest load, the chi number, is 641.0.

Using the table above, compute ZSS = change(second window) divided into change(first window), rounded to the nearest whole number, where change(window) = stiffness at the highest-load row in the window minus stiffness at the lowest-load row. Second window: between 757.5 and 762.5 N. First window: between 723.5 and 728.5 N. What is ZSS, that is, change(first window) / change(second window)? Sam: 25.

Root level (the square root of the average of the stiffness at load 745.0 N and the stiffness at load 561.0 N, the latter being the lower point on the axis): 14.0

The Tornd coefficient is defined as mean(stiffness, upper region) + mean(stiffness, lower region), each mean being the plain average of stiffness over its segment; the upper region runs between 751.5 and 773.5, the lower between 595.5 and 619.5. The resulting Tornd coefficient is 271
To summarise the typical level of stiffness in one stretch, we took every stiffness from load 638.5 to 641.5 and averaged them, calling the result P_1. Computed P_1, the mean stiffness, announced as 162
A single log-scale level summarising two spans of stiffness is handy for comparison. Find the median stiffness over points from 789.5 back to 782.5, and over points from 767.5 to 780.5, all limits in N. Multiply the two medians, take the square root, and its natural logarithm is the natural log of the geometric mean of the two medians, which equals 4.5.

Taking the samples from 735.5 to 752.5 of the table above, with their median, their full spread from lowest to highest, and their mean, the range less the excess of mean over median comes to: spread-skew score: 21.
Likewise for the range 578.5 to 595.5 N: 35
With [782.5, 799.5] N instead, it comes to 27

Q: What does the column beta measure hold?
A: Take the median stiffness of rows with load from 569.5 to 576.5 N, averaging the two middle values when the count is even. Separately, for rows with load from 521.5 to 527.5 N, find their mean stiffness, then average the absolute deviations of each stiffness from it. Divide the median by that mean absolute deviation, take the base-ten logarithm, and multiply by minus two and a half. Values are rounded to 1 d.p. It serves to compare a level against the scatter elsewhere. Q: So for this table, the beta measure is -3.2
